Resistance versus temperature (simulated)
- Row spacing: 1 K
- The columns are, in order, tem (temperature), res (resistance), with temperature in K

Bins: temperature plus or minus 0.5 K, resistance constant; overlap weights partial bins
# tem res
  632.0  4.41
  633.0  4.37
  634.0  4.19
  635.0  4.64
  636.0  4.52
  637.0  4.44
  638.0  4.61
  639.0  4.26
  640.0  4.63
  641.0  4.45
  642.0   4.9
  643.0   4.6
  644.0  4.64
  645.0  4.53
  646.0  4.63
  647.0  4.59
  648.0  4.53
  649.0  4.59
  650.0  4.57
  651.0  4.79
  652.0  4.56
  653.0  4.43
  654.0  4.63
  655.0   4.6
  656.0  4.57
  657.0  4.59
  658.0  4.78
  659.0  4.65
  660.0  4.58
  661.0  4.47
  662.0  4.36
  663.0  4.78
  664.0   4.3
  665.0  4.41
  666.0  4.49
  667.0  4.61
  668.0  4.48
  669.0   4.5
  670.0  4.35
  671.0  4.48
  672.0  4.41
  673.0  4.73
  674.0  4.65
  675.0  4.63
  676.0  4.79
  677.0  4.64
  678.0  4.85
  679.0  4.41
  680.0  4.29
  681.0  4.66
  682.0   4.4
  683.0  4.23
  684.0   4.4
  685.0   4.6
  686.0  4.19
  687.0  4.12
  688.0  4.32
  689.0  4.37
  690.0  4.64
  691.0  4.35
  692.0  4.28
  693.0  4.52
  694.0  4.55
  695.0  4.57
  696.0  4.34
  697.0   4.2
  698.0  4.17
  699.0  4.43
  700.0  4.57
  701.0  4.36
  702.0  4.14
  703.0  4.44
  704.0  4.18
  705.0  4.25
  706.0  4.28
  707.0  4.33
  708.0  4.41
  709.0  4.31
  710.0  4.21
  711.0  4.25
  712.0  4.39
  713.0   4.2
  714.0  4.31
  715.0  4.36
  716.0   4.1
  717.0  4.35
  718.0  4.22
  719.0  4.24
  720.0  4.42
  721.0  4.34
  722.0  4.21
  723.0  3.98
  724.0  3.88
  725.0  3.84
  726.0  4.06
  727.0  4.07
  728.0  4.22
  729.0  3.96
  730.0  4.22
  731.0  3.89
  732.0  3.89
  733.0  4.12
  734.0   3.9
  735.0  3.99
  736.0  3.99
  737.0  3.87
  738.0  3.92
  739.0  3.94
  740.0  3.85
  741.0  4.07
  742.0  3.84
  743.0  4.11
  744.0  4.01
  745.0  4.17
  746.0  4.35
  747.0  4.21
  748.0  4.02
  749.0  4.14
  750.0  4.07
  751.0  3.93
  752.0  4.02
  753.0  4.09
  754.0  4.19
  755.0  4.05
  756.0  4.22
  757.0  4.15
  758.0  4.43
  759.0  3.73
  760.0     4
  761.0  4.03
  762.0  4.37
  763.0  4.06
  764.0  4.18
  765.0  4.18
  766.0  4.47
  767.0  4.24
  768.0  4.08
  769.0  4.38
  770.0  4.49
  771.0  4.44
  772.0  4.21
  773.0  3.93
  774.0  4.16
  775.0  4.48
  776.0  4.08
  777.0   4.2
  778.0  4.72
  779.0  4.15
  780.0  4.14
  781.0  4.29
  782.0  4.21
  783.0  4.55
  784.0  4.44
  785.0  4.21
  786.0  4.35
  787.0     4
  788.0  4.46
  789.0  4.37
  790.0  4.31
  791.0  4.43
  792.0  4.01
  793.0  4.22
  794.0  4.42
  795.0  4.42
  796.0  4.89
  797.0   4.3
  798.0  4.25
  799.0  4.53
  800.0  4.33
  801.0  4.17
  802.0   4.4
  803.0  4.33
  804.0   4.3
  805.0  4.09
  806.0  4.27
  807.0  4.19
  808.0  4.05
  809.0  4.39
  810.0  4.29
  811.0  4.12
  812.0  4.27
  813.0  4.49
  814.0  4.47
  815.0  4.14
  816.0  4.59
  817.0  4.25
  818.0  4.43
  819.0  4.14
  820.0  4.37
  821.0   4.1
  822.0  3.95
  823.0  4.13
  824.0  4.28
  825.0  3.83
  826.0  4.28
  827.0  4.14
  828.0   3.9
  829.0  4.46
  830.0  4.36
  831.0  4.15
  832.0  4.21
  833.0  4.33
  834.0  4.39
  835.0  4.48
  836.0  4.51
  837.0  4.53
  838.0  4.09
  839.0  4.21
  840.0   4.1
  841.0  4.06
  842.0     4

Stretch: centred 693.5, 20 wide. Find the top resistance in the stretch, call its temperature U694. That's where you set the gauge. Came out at 690.0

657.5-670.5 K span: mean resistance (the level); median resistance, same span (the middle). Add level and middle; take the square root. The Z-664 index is 3.00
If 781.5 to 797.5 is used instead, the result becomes 2.95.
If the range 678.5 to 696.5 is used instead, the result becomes 2.96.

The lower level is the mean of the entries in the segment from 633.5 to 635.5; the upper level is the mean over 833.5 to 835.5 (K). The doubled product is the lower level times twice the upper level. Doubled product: 39.2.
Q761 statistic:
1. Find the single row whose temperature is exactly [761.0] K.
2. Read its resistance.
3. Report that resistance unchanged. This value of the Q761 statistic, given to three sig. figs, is 4.03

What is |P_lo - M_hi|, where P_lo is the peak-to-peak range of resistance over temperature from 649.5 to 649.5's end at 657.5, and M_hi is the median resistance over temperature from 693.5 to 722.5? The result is 3.95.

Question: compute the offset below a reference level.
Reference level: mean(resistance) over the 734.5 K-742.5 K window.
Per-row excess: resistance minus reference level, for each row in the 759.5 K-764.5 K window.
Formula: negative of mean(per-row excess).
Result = -0.19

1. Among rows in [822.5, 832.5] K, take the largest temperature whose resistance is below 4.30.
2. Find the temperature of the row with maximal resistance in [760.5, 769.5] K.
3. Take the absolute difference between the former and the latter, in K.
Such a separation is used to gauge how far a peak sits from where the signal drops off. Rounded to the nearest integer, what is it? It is 66 K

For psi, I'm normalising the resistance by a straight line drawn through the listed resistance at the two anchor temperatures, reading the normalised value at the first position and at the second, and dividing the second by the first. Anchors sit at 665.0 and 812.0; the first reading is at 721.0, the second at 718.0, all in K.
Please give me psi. 0.97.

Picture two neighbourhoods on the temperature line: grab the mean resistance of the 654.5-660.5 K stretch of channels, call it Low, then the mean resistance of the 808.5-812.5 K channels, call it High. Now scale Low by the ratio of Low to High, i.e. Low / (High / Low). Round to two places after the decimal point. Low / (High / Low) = 5.02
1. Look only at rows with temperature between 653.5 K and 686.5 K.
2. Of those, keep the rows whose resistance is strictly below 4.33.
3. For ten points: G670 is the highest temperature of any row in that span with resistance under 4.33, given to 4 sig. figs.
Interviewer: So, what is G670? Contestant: 686.0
